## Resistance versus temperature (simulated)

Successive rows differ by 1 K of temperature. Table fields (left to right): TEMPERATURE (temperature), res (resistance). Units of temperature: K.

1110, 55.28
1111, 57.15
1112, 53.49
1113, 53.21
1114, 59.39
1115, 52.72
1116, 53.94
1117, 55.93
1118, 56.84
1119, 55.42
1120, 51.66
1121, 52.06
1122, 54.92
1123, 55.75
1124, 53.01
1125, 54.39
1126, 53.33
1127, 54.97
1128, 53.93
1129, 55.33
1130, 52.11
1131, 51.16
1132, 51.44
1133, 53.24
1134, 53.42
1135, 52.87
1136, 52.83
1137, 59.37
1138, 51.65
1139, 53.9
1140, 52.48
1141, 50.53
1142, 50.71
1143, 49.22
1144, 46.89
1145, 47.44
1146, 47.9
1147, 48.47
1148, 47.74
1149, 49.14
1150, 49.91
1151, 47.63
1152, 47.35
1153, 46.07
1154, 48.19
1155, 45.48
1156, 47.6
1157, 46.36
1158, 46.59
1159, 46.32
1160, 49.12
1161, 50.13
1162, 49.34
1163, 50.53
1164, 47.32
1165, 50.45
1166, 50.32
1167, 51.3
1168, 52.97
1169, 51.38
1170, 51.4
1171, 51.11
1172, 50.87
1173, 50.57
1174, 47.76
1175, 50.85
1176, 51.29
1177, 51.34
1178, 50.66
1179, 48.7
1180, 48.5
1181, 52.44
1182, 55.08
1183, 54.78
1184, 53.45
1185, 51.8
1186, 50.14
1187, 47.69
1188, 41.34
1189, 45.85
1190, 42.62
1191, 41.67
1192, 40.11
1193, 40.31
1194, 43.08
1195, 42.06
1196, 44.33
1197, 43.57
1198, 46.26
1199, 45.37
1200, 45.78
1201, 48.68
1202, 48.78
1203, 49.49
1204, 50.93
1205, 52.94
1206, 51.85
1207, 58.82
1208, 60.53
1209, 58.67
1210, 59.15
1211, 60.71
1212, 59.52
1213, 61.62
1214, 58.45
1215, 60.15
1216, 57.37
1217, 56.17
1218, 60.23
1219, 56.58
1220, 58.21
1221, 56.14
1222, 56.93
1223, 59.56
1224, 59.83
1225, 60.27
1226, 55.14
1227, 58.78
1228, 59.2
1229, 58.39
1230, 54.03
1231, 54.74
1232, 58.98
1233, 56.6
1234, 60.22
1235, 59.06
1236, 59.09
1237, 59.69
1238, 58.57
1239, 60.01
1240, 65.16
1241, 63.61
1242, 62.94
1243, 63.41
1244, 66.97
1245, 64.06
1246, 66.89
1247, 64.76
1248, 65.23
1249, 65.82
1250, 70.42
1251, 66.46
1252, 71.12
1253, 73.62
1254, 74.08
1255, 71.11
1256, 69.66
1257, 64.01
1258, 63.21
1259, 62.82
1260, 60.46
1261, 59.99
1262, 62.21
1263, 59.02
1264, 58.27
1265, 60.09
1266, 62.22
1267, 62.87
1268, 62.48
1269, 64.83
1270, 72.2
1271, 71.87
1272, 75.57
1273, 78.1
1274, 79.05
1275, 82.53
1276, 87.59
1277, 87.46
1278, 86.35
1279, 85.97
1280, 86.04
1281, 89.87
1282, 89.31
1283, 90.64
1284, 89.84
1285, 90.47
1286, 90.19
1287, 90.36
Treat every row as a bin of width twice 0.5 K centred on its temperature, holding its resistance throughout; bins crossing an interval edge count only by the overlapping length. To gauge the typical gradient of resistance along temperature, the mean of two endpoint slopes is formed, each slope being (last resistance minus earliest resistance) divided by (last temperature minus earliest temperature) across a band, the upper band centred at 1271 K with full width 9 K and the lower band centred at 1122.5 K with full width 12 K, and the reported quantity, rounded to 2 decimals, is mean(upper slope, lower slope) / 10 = 0.11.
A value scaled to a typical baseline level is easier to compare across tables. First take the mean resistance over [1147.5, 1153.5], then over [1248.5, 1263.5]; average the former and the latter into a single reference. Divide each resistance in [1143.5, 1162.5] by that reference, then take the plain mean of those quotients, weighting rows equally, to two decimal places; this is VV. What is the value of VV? 0.84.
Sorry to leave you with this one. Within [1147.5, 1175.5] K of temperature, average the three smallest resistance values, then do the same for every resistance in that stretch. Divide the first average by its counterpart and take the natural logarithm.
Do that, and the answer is -0.065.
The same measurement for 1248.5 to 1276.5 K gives -0.144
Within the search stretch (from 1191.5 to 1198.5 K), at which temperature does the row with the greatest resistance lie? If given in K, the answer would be 1198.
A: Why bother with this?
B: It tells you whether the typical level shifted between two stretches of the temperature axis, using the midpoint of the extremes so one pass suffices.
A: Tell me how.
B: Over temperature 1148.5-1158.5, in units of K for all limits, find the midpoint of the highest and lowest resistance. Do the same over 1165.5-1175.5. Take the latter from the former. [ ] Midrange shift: -3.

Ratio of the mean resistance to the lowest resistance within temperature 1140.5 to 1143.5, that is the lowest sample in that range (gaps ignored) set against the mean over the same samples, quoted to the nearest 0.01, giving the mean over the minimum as 1.02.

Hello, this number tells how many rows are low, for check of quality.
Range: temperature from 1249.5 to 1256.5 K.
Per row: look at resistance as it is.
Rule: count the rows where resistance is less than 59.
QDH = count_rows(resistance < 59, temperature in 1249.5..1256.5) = 0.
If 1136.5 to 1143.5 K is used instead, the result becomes 6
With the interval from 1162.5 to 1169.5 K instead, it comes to 7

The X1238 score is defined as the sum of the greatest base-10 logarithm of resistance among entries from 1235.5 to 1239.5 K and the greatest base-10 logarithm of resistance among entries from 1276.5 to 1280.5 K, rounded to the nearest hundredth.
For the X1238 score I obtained 3.72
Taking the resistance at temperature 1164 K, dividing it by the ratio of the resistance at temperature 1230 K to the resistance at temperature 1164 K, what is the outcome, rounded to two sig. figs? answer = 41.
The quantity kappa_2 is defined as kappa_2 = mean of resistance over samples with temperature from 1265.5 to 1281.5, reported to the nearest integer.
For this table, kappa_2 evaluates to 77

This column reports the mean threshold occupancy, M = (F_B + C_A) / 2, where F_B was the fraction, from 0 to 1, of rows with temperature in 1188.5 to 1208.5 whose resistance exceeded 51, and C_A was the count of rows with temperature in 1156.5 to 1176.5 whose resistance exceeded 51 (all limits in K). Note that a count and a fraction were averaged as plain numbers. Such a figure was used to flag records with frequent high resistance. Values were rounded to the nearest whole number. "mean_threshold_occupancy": 3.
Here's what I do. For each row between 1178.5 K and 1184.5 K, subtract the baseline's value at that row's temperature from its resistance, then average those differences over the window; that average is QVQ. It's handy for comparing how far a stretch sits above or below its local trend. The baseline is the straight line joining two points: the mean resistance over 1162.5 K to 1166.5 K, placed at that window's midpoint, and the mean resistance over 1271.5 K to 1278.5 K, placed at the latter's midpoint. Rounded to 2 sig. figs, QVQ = -2.5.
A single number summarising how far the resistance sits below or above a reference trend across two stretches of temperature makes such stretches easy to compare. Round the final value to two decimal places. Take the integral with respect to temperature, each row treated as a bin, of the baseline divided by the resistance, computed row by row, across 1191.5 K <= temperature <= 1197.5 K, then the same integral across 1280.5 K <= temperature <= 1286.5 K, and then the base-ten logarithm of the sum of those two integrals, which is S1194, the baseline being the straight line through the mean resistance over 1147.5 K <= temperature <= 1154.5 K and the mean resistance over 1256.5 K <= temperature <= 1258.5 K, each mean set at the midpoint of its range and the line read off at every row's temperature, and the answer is 1.09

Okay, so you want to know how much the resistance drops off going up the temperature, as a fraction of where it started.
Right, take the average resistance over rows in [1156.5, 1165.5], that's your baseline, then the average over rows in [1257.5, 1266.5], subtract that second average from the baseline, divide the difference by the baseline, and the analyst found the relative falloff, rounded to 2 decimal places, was -0.26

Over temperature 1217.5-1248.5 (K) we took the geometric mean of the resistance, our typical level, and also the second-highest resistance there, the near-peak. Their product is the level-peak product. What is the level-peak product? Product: 4014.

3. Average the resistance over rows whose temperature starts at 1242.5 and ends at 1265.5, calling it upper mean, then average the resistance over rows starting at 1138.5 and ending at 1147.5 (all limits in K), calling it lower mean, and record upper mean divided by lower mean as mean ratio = 1.31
